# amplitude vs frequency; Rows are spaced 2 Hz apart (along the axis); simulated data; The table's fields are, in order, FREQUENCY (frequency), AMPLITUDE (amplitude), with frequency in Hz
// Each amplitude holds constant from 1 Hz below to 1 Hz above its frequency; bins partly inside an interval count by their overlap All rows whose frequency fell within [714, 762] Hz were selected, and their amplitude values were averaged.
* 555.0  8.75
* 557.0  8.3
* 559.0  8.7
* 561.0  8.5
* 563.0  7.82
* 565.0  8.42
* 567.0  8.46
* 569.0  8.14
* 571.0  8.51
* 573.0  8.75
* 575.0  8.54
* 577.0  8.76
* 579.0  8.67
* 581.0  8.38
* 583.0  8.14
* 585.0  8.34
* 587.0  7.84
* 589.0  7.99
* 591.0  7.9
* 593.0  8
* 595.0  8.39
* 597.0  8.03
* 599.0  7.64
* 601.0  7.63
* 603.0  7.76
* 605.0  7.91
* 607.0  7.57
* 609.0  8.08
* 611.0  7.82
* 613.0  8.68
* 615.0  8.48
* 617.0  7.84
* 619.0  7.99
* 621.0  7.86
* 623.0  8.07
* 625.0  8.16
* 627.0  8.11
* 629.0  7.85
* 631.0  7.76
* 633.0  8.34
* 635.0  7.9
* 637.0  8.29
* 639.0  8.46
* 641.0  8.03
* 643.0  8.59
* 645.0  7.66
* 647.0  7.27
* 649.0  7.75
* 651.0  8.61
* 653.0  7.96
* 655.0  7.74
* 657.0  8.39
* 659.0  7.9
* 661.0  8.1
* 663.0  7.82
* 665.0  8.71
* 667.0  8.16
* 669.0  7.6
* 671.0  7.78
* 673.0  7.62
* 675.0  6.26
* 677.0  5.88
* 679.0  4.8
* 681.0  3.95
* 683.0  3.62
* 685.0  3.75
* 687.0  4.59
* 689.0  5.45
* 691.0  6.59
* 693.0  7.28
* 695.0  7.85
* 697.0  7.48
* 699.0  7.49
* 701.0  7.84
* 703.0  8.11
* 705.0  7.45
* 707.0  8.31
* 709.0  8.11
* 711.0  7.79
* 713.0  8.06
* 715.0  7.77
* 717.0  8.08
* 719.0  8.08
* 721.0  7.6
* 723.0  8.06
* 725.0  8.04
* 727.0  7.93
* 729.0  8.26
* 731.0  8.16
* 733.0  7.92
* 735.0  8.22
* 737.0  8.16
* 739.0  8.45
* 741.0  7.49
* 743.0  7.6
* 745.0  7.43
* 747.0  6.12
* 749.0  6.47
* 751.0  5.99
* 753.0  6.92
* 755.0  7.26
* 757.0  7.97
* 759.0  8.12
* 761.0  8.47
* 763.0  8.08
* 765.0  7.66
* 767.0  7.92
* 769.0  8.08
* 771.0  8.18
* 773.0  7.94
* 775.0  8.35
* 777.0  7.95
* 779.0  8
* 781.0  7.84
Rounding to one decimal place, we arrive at 7.7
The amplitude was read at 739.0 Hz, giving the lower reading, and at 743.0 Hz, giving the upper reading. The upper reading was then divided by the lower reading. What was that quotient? 0.90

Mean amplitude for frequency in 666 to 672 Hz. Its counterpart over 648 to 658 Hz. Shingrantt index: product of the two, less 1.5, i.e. 62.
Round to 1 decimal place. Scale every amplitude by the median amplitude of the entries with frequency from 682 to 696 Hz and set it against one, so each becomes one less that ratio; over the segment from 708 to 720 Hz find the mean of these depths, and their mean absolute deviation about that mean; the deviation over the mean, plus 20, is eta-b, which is 19.9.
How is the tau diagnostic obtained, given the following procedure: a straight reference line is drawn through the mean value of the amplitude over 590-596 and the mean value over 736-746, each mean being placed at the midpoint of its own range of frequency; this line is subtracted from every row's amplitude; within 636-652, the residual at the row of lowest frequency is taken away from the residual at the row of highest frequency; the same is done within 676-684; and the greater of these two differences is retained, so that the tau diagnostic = 0.35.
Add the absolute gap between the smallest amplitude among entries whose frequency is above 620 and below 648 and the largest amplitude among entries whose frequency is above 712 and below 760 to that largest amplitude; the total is 9.6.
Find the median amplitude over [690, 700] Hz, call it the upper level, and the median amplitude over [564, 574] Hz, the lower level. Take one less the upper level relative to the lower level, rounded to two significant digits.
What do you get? 0.12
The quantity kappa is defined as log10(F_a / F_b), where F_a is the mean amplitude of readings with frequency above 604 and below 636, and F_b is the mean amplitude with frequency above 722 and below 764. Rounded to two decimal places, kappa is 0.02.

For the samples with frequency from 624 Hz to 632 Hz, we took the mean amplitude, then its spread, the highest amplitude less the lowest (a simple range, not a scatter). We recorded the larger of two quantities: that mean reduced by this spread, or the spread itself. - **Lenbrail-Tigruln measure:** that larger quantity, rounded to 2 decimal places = 7.57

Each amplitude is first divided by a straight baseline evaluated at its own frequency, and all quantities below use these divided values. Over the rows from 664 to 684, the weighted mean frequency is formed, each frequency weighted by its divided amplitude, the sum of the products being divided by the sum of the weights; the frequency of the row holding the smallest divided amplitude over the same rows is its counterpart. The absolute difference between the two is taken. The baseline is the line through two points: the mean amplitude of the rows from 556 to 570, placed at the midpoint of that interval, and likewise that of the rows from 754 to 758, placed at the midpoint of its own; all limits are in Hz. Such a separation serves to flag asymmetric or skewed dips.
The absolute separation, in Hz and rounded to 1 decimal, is 10.5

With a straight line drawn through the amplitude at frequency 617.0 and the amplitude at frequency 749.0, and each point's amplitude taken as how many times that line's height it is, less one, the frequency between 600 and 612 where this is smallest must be 607.0 Hz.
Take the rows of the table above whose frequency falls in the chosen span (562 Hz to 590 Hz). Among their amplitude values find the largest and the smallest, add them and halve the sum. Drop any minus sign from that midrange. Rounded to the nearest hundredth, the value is 8.29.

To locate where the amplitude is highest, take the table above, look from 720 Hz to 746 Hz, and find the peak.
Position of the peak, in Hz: 739.0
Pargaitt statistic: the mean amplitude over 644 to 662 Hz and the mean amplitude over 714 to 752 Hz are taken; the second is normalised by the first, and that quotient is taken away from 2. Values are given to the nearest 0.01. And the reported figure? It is 1.03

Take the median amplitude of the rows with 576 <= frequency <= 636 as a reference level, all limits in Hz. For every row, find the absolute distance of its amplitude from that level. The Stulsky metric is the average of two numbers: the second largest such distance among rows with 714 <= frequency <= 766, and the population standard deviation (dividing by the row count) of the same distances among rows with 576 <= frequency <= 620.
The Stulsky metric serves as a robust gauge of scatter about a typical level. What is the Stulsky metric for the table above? 1.1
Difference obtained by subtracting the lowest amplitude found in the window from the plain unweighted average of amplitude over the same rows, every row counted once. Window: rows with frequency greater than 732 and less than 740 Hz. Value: 0.27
